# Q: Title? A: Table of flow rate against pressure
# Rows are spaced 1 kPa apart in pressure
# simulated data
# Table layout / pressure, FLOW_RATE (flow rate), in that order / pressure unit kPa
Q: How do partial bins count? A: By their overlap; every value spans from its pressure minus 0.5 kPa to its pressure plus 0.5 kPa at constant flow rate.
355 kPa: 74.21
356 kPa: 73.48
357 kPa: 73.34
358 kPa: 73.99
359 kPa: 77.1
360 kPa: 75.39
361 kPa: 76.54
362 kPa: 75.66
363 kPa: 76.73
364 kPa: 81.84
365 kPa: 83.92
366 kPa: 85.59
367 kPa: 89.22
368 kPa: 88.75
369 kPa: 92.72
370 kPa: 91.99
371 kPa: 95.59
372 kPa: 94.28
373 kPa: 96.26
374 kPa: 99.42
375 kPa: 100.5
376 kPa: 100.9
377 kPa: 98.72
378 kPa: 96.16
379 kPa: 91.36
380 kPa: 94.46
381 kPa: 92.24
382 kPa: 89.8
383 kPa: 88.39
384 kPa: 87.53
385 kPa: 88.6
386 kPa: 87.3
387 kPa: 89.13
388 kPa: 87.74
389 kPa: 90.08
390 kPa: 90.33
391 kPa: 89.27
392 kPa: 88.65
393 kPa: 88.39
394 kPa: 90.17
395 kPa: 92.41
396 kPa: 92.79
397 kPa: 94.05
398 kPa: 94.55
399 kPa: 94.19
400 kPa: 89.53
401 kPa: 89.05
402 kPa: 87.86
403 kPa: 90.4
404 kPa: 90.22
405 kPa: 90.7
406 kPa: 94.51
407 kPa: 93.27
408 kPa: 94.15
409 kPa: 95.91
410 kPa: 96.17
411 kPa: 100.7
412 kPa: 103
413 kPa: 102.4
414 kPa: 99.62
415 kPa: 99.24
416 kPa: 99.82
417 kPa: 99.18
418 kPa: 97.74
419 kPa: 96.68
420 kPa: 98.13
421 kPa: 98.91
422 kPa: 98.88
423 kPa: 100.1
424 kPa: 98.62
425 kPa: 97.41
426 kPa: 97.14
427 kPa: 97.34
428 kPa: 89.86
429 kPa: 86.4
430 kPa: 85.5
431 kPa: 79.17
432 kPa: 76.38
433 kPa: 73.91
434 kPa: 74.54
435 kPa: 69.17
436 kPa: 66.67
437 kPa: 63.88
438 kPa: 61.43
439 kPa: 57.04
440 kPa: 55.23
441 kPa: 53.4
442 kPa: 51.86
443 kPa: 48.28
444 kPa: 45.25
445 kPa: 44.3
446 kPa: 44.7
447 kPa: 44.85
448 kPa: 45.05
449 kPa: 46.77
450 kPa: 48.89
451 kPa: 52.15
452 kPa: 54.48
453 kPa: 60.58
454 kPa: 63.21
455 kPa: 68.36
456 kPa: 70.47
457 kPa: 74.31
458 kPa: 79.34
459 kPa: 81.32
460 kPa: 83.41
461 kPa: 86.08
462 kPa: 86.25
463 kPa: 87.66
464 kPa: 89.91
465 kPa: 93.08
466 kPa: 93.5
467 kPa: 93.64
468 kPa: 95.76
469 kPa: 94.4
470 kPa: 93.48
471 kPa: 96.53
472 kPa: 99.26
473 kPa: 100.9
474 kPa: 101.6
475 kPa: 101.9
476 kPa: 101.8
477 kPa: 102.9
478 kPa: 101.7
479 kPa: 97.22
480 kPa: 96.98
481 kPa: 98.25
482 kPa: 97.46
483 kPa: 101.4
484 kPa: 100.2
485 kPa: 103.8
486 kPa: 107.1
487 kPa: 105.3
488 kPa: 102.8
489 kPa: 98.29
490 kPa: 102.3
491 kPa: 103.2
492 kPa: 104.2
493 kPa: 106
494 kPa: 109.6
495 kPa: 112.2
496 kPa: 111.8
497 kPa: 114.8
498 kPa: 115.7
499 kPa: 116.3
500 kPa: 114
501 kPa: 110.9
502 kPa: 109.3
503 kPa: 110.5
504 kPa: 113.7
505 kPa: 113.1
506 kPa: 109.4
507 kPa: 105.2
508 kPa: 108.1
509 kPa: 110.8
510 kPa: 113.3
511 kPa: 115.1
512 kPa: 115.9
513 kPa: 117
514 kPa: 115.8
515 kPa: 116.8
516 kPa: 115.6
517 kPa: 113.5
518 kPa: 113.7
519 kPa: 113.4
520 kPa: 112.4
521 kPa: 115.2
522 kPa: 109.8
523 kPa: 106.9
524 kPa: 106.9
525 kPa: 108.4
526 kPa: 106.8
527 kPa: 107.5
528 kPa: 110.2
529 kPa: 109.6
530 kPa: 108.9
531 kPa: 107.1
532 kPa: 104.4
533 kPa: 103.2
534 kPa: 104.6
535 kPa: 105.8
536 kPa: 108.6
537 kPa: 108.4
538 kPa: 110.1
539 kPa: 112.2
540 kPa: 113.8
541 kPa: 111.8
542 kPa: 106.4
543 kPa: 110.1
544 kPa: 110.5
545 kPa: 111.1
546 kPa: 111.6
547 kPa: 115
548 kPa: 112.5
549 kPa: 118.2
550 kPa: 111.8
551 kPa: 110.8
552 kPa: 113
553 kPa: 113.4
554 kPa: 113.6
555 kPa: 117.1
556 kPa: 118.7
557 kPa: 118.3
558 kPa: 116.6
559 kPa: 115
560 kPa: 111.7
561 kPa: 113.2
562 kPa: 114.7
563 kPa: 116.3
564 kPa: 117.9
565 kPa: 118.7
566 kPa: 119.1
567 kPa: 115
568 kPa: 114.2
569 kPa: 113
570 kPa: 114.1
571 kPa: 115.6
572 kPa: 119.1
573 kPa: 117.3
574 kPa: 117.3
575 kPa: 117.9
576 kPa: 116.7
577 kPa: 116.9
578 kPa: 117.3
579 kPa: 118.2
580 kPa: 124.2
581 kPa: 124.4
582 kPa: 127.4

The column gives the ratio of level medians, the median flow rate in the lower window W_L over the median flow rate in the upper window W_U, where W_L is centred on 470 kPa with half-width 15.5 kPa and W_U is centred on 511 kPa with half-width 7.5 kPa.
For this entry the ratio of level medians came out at 0.84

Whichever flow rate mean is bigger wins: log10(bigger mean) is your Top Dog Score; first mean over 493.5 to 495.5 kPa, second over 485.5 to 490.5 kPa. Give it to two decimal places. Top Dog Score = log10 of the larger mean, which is 2.04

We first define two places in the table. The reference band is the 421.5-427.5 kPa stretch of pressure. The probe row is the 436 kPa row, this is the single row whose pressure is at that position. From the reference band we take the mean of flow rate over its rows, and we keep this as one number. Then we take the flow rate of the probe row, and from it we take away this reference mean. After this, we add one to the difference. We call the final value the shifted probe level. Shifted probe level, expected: -31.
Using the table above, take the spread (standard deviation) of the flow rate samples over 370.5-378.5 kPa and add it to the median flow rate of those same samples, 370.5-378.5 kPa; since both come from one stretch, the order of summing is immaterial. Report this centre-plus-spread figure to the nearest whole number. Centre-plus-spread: 100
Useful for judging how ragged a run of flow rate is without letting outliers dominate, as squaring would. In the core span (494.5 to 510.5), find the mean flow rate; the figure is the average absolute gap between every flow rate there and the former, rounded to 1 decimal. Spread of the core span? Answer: 2.3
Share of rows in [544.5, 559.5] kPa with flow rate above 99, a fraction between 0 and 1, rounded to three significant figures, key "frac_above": 1.00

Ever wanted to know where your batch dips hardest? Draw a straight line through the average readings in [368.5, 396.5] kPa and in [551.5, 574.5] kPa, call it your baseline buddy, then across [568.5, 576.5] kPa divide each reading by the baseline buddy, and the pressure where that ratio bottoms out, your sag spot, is 569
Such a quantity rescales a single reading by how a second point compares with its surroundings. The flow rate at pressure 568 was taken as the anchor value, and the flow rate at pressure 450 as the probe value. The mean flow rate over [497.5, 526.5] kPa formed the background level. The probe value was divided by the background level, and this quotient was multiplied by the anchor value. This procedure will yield 50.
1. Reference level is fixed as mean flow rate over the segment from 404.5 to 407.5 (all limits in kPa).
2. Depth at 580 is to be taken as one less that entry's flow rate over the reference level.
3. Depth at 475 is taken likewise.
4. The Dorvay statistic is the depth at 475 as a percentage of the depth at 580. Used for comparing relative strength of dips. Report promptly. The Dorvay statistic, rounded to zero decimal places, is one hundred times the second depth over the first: 29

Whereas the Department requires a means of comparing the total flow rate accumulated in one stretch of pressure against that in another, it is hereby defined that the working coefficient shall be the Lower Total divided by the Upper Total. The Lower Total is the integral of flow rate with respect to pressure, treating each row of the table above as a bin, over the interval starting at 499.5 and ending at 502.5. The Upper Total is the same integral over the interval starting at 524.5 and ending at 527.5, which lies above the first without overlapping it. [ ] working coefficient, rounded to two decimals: 1.04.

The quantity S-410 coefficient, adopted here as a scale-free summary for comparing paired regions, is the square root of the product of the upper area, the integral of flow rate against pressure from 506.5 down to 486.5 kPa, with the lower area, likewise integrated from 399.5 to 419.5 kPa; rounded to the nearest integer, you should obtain 2042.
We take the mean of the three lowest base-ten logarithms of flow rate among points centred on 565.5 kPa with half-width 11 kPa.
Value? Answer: 2.05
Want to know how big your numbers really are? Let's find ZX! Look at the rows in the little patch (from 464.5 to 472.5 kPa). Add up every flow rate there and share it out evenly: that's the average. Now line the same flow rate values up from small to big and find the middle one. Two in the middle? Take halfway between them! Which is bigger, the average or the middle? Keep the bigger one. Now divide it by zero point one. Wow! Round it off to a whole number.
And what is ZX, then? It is 950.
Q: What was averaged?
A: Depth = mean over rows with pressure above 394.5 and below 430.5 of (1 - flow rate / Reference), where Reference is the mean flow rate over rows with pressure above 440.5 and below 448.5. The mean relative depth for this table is -1.0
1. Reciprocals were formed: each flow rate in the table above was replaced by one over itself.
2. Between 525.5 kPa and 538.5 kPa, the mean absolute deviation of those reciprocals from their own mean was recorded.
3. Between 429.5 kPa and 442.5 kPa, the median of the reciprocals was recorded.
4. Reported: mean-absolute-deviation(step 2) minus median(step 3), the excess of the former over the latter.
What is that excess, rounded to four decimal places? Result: -0.0148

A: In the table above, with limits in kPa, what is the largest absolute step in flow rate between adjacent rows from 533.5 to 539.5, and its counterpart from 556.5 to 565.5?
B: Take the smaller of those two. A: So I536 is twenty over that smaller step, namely 7.1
